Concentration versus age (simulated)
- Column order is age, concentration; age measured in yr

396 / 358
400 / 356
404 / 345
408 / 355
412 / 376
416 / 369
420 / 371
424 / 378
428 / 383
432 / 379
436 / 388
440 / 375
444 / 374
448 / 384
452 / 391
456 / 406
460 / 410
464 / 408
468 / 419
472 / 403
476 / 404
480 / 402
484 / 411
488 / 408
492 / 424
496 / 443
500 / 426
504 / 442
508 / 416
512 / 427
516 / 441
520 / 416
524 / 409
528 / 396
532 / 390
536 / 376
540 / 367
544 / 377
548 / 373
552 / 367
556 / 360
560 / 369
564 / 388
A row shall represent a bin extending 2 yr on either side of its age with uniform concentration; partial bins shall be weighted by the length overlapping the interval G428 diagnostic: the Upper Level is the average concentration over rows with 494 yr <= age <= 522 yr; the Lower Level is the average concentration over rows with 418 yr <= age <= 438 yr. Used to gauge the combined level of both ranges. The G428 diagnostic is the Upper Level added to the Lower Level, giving 810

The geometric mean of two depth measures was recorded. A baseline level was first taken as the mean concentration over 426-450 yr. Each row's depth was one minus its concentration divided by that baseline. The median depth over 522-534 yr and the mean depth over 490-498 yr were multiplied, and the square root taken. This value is 0.075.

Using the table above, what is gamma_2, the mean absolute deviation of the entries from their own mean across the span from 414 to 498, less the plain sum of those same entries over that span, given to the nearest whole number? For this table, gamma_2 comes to -8313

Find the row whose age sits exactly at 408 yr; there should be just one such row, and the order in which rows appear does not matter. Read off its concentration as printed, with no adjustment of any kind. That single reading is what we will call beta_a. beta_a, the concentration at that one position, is 355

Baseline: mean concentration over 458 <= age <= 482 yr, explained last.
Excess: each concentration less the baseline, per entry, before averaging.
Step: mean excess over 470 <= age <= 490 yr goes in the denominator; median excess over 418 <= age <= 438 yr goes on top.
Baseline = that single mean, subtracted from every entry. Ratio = 13.9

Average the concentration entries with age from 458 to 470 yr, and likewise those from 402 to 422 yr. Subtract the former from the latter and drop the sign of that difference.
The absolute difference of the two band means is 49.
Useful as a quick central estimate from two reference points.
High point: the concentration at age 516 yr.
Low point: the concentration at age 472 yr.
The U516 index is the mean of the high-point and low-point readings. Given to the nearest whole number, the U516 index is 422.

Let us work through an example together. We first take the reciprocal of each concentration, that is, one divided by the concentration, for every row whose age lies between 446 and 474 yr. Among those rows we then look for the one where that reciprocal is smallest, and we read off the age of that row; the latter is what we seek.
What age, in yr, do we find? 468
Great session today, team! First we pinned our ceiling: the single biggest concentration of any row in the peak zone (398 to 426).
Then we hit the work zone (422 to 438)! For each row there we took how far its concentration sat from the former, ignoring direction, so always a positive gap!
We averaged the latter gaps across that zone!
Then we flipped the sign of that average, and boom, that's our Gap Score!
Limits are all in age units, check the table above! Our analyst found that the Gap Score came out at -4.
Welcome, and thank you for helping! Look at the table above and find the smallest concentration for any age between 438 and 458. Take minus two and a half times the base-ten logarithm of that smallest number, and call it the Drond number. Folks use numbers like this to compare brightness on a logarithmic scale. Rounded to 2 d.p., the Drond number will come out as -6.43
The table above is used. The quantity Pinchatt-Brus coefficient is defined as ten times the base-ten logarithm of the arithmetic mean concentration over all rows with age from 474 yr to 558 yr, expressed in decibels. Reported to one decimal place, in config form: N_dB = 26.1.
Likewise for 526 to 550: 25.8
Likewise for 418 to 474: 25.9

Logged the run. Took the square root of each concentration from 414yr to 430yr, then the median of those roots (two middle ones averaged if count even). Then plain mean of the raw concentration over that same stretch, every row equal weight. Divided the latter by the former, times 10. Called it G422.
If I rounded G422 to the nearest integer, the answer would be 194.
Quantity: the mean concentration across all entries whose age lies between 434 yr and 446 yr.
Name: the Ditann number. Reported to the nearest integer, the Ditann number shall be 379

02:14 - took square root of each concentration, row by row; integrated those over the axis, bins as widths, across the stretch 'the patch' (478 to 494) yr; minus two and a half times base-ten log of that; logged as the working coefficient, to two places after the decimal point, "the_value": -6.28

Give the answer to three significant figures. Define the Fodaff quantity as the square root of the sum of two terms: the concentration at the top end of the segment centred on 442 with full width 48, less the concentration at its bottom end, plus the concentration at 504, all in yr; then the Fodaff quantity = 21.9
